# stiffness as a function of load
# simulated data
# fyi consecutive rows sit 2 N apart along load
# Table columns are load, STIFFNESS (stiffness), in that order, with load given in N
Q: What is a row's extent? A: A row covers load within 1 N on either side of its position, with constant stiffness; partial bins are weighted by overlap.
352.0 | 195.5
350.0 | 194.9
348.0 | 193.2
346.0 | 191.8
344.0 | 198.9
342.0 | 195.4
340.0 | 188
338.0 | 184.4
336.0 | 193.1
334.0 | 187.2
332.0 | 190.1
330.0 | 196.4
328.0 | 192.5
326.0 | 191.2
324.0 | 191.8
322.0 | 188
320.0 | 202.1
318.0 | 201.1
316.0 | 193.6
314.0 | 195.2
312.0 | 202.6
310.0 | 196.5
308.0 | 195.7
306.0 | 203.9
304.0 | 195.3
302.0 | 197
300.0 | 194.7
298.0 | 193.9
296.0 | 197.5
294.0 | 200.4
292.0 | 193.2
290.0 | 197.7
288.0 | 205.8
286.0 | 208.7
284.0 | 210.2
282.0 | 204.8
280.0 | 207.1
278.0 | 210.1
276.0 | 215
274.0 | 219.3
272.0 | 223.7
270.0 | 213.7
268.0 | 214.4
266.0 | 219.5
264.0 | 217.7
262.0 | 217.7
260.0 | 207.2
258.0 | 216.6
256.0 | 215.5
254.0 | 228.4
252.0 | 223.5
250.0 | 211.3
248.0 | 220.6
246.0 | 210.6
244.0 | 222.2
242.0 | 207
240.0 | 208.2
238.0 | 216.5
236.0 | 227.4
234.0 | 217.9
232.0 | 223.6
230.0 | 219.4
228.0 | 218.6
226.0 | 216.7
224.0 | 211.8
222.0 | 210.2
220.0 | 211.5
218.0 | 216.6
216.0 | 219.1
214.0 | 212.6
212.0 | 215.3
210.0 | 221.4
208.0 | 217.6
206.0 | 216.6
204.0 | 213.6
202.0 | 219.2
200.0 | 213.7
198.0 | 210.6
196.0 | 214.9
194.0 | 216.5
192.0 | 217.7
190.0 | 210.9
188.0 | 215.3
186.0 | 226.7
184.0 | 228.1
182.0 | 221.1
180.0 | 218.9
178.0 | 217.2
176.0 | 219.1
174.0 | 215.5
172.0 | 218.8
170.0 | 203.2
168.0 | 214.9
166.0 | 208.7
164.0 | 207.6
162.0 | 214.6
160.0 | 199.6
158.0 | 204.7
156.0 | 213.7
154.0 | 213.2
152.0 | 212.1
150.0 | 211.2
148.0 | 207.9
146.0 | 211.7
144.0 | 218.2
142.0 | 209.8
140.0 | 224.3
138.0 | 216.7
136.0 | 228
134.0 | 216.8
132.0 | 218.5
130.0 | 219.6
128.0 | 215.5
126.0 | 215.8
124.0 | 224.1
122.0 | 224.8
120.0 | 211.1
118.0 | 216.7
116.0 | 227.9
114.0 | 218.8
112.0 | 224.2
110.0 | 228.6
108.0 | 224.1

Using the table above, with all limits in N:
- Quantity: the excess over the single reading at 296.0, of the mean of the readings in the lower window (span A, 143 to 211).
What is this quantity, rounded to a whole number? 17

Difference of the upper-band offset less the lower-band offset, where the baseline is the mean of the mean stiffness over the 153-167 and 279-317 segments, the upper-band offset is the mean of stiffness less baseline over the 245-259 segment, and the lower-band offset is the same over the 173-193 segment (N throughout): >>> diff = -1.0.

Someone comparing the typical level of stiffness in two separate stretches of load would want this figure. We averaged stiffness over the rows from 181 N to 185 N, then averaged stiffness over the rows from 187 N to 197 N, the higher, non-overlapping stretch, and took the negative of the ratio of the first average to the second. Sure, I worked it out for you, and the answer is -1.04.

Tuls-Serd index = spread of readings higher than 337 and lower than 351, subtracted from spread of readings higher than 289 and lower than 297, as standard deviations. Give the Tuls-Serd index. -2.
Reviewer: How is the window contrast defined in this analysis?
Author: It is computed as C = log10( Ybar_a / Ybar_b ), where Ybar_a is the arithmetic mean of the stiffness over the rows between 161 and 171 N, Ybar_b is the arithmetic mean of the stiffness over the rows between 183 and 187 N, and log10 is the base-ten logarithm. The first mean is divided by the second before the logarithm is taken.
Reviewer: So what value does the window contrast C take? -0.035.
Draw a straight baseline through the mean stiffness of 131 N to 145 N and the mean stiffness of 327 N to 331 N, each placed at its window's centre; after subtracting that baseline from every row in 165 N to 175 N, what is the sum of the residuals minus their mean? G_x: -10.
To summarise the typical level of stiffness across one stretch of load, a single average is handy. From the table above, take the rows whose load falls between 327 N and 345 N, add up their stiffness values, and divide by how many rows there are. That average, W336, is 192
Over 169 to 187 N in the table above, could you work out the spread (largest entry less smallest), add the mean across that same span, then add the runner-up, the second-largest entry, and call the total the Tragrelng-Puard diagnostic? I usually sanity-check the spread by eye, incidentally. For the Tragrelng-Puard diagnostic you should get 470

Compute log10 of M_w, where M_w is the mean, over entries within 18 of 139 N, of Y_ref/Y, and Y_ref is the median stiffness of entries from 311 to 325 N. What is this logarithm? -0.0452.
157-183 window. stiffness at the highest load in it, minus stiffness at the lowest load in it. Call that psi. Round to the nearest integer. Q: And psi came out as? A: 16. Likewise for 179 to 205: -5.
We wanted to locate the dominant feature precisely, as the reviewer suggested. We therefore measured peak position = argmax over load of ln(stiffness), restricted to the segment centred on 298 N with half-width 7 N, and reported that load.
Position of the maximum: 294.0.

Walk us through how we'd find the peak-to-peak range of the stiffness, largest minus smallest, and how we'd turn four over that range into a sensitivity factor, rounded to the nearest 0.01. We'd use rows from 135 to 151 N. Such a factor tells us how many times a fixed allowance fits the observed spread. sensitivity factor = 0.20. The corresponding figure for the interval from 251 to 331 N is 0.10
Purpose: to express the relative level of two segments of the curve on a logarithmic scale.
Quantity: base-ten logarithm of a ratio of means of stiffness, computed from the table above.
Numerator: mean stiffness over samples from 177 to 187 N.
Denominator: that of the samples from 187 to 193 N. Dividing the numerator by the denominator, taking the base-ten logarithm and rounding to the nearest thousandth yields 0.015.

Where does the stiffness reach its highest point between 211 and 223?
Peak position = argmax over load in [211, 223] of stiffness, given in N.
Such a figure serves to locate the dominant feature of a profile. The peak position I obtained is 216.0 N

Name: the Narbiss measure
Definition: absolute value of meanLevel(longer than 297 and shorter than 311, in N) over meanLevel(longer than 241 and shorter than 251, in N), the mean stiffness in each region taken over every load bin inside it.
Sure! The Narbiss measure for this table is 0.92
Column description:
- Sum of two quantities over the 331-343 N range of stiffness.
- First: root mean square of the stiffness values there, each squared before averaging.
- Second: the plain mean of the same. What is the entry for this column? 379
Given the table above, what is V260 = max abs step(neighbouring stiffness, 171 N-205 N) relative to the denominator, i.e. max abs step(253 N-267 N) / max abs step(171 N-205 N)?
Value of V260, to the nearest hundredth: 1.13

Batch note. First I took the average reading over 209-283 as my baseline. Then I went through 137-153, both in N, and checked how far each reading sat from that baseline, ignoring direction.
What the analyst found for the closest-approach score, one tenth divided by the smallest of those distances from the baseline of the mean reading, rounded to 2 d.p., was 0.15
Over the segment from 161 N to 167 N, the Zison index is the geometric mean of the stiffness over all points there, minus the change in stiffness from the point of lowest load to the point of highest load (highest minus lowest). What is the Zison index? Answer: 216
